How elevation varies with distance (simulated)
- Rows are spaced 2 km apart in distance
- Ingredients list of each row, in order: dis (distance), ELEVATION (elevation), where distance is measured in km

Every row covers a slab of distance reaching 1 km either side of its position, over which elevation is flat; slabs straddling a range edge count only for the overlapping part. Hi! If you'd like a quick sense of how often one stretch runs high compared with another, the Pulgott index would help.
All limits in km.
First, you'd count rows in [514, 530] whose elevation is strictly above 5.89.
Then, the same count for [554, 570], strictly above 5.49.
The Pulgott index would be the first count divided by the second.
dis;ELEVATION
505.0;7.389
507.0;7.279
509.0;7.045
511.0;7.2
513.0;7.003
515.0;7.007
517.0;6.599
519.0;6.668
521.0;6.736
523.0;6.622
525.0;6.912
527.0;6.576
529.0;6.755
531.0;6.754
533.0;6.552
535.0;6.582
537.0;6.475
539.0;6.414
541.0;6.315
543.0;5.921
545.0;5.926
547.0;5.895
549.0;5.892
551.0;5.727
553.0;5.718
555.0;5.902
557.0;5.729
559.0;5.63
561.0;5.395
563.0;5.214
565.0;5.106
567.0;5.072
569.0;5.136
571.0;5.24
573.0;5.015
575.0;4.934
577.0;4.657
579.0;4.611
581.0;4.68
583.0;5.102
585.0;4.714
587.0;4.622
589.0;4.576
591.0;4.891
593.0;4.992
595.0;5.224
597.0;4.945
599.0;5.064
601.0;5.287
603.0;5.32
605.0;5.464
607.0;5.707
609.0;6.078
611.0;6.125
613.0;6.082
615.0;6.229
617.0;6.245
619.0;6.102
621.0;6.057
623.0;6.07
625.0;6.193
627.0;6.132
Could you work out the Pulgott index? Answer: 2.7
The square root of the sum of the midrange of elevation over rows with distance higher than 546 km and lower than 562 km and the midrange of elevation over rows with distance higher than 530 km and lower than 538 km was 3.50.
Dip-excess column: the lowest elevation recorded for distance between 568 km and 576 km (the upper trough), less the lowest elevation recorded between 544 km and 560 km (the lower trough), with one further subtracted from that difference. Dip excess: -1.7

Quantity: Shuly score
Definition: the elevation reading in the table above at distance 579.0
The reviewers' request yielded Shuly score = 4.611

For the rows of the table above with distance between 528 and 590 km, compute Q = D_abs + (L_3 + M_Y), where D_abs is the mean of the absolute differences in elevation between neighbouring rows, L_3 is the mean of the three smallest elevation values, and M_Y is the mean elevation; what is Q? 10.29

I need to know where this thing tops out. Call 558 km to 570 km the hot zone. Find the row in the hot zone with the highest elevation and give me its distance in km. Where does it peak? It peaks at 559.0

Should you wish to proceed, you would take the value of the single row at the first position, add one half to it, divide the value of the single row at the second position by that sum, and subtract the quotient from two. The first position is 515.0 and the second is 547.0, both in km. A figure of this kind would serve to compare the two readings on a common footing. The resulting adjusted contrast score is 1.21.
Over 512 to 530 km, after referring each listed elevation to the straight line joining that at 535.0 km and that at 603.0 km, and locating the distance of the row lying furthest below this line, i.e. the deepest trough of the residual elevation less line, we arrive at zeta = 517.0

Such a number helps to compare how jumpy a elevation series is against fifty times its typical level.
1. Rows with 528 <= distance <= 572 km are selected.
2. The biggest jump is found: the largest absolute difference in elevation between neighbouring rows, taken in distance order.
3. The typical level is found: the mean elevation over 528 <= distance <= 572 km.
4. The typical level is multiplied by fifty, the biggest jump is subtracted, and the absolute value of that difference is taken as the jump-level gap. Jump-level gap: 294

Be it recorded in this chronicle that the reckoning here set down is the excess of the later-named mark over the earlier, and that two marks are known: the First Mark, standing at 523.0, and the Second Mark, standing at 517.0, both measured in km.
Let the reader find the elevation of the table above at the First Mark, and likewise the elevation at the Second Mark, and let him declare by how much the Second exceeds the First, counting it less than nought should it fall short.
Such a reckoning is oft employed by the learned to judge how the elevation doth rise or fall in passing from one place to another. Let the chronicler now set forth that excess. 0.0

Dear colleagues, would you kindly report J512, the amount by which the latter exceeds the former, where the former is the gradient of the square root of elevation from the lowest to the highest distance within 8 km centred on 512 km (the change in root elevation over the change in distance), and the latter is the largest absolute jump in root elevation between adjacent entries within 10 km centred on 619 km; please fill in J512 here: 0.03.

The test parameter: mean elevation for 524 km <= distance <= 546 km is 6.5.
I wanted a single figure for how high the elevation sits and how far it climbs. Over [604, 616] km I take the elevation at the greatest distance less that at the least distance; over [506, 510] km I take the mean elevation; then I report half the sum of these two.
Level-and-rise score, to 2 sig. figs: 4.0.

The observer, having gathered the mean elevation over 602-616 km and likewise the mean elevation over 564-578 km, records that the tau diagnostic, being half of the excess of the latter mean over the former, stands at -0.4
